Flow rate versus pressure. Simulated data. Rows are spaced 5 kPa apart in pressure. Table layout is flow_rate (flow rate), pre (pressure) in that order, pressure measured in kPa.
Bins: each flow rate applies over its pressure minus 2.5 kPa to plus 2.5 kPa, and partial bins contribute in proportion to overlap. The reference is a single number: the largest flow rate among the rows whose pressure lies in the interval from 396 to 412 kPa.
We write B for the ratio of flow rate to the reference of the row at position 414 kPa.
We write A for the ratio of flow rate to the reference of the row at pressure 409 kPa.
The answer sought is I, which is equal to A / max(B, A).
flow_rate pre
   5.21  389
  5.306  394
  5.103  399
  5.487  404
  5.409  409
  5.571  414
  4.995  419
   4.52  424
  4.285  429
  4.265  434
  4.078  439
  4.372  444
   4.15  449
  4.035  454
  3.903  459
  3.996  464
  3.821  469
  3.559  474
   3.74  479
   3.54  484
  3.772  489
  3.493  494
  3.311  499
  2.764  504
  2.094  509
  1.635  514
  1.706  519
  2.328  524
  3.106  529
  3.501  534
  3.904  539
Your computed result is 1.0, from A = 0.99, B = 1.02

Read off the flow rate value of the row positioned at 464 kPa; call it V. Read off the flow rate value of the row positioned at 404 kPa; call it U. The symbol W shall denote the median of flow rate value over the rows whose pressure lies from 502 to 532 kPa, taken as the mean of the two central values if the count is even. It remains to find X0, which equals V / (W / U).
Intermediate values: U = 5.487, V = 3.996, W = 2.2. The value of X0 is 9.9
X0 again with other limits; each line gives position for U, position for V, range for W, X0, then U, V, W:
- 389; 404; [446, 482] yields 7.3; 5.21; 5.487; 3.9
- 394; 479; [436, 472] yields 4.9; 5.306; 3.74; 4.0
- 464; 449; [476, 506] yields 4.7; 3.996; 4.15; 3.5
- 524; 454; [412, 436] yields 2.1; 2.328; 4.035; 4.5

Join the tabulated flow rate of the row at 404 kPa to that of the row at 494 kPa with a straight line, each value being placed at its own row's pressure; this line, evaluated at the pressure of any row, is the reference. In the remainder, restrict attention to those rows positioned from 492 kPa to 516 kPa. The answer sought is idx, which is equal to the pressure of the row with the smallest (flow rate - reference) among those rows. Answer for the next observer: 514 kPa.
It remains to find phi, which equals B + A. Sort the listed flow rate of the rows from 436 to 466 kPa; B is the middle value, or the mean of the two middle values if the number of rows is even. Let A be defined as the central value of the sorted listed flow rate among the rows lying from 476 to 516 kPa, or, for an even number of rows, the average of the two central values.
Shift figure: 7.46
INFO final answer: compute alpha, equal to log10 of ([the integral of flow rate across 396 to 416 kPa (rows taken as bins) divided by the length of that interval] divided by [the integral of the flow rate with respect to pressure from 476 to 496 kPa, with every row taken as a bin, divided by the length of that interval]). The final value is 0.2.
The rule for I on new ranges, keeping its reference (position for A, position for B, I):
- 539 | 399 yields 0.8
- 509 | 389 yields 0.4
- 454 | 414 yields 0.7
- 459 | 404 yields 0.7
